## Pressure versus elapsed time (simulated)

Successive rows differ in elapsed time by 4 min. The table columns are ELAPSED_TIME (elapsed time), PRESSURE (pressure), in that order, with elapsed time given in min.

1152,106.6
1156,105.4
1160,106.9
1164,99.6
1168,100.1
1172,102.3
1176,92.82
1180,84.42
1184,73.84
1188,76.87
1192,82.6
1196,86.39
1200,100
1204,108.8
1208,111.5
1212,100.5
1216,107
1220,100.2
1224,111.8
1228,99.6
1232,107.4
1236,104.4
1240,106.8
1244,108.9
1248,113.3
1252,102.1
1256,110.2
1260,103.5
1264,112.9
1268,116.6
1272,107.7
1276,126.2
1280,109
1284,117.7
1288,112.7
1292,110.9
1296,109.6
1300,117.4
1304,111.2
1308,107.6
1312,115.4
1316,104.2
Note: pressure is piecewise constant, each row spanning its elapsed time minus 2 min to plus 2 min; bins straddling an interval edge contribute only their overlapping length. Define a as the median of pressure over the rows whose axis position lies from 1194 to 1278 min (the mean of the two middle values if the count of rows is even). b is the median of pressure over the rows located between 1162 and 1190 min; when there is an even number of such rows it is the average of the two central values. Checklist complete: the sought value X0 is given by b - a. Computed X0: -14.6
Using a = 107.4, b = 93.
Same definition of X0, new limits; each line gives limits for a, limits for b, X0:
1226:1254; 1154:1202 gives -10.6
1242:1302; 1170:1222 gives -10.9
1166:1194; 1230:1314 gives 25.8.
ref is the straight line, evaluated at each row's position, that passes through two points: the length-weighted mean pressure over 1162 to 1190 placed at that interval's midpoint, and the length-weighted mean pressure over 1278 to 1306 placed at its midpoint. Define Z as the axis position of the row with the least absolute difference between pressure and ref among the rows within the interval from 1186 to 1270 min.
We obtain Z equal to 1228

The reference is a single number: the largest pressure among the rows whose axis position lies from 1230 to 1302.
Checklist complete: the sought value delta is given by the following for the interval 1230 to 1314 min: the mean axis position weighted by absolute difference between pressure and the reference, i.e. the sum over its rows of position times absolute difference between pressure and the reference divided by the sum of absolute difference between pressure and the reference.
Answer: 1268.5 min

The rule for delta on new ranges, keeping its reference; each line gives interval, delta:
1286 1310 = 1298.4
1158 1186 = 1174.4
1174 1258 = 1208.1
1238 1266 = 1251.9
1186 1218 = 1198.7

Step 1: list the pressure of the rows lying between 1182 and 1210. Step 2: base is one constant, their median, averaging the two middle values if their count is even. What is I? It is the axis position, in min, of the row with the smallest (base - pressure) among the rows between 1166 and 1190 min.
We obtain 1172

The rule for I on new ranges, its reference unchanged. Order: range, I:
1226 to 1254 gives 1248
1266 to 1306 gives 1276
